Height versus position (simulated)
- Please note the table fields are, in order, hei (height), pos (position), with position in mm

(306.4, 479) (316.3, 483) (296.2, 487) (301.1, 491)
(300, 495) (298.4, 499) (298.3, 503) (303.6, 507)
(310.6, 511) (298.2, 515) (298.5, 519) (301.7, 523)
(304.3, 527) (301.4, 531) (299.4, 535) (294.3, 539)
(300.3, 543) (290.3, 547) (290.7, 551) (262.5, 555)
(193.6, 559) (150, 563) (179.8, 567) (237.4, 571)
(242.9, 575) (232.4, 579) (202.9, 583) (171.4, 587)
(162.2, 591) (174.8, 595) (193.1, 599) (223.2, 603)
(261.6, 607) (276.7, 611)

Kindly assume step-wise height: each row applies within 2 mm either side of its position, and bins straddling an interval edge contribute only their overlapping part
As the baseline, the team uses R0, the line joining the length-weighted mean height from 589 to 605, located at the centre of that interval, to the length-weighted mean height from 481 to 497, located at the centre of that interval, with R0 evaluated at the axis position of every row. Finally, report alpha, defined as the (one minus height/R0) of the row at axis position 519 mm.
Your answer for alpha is -0.10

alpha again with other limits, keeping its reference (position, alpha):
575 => -0.15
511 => -0.11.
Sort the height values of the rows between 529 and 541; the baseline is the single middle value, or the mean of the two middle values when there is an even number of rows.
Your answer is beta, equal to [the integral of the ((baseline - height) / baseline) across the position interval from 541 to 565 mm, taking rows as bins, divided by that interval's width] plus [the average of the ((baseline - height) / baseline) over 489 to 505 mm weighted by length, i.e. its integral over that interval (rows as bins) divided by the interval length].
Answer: 0.2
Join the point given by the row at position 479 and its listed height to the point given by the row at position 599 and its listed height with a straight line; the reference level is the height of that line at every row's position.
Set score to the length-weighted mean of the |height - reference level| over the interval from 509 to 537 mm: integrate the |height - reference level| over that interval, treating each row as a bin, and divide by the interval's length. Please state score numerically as 37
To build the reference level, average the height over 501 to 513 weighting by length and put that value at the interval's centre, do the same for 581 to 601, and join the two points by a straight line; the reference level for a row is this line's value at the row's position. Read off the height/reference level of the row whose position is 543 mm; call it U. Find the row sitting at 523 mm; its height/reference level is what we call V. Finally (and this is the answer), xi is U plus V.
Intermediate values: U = 1.19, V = 1.07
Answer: 2.27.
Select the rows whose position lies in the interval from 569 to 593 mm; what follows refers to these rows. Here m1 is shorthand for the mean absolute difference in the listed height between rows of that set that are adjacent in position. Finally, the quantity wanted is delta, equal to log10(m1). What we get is 1.2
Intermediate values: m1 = 17.2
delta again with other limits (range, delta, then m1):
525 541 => 0.5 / 3.3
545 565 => 1.5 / 35.3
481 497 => 0.9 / 8.7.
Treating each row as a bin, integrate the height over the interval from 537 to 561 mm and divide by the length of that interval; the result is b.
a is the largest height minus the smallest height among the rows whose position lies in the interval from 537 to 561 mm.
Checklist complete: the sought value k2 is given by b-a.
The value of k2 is 165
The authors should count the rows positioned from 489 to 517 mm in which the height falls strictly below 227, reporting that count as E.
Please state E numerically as 0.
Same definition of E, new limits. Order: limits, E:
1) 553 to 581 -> 3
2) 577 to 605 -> 6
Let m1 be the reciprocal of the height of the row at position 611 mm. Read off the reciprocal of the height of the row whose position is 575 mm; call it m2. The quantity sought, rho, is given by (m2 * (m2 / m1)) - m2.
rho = 0.0006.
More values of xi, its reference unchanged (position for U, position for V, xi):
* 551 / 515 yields 2.23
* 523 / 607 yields 2.74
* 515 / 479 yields 1.91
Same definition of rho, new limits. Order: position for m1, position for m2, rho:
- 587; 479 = -0.0014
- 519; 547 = 0.0001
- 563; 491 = -0.0017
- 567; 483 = -0.0014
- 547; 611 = 0.0002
